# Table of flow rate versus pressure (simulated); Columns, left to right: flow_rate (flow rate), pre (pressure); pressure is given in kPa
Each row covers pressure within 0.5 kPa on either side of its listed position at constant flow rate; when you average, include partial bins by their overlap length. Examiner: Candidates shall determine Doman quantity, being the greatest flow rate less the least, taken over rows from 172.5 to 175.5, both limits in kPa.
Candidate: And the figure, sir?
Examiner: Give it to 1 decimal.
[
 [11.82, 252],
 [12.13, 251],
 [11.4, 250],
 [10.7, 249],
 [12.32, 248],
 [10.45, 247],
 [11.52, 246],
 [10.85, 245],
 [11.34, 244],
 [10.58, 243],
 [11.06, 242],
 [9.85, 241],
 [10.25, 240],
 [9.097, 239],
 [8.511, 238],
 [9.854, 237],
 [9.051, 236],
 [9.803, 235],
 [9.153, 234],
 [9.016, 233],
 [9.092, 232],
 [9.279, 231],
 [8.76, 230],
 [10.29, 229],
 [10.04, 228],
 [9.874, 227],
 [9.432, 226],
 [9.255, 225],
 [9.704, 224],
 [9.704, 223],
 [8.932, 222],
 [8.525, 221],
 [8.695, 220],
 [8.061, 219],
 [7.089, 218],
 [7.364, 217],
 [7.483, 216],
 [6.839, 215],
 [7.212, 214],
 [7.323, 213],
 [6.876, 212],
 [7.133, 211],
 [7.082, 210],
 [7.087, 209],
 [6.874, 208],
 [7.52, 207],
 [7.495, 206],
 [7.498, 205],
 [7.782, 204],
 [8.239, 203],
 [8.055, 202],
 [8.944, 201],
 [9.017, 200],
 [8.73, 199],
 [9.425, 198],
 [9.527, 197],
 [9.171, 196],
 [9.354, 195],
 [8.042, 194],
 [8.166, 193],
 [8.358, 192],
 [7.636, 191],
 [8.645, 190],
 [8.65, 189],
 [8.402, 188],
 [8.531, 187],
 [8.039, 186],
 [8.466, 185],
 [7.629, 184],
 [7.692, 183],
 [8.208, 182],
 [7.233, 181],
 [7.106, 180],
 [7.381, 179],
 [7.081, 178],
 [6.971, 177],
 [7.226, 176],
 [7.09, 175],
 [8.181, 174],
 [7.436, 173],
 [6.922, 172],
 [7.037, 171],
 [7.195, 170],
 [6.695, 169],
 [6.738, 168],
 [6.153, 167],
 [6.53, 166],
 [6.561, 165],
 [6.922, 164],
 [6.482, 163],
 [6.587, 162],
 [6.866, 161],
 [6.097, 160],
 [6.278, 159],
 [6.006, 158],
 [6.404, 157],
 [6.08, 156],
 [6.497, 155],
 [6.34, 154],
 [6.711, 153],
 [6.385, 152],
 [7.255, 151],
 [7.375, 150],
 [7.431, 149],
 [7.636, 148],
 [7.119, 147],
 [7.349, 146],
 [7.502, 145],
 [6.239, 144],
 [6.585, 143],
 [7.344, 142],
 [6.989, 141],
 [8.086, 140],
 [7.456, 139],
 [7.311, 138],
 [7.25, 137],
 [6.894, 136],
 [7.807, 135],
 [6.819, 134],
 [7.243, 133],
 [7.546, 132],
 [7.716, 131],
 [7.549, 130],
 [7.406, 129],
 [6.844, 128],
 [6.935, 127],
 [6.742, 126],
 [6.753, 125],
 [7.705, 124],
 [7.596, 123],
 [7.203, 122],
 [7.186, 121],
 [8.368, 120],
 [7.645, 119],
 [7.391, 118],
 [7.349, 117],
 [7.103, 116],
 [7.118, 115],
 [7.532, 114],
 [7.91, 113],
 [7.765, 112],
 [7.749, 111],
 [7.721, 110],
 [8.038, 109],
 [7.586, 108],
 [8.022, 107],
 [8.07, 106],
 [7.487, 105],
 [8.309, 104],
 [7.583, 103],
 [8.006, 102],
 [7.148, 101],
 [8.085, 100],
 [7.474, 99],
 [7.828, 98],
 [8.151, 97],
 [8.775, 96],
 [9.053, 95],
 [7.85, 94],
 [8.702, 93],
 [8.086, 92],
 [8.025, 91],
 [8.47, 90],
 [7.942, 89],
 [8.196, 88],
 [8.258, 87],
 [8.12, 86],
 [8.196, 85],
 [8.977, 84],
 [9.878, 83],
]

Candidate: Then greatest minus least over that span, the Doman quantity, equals 1.1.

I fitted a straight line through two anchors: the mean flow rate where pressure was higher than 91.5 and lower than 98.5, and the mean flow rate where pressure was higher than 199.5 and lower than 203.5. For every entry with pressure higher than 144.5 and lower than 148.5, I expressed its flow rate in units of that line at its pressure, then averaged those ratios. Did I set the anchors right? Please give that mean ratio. 0.876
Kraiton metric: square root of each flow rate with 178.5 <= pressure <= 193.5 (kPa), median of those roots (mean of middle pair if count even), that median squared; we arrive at 8.2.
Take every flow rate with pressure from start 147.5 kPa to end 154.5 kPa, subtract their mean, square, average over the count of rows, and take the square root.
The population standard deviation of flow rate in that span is 0.49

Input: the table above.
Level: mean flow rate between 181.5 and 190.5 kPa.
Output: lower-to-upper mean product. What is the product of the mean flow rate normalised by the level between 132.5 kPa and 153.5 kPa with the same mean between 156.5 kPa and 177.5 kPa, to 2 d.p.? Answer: 0.72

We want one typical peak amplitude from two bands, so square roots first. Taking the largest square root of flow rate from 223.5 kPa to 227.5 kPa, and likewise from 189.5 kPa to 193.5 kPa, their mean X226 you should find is 3.04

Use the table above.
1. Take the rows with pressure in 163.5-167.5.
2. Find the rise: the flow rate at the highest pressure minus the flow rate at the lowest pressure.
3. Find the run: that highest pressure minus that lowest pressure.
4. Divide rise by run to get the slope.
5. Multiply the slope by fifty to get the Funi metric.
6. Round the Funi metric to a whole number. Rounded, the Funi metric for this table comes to -13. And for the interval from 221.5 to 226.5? 6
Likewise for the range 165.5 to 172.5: 3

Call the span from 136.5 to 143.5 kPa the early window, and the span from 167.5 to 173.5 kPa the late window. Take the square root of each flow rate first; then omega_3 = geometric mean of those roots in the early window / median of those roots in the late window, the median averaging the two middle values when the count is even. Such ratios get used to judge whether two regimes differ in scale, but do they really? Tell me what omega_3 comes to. 1.02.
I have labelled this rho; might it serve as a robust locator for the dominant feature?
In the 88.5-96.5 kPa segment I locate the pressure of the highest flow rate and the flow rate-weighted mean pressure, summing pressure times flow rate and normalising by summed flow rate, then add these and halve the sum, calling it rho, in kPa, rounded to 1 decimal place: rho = 93.8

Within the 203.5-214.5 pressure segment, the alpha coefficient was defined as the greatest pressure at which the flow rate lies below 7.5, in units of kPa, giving 214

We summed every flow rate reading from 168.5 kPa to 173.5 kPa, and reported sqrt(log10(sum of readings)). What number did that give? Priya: 1.24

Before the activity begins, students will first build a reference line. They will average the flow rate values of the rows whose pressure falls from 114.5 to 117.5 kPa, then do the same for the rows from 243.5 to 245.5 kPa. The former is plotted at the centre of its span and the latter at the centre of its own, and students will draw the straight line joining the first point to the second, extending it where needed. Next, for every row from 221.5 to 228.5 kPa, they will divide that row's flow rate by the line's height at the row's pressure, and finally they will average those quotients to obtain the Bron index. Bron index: 0.91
